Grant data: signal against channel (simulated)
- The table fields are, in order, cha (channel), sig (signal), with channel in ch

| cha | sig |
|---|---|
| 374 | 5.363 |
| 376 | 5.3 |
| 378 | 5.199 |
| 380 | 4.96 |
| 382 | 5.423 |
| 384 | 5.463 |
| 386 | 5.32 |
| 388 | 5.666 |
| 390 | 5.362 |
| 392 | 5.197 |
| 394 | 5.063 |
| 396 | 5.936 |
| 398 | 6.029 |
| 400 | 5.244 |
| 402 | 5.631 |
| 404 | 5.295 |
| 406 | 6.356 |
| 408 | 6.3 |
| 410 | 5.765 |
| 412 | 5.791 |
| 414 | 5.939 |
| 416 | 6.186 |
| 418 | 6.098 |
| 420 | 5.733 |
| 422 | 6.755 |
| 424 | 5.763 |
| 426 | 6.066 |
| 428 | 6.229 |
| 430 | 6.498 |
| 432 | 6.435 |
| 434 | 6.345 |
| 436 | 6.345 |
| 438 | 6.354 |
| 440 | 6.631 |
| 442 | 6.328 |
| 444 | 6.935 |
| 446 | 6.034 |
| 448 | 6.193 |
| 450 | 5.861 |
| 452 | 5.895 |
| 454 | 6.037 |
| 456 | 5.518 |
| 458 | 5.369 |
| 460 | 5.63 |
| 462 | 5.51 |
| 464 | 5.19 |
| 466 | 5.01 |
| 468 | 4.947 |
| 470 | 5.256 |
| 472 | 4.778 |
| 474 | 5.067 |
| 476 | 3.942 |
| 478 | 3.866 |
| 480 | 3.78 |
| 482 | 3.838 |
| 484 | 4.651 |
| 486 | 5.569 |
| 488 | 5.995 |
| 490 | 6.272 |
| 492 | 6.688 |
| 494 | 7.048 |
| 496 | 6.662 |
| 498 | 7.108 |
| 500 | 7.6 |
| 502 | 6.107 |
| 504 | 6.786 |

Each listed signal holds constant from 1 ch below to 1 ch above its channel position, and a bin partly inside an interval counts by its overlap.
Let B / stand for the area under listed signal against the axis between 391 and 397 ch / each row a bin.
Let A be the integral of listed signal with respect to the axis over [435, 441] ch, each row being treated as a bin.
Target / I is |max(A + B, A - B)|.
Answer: 71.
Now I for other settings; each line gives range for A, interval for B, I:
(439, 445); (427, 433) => 78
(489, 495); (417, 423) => 77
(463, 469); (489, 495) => 70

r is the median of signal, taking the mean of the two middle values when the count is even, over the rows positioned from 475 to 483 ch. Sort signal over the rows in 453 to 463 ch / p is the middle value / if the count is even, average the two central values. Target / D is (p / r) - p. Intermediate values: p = 5.52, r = 3.9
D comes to -4.1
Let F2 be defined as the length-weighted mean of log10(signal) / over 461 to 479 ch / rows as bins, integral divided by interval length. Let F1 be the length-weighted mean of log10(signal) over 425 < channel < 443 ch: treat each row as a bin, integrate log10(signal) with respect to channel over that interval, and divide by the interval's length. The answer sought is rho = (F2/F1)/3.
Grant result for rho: 0.28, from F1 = 0.80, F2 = 0.68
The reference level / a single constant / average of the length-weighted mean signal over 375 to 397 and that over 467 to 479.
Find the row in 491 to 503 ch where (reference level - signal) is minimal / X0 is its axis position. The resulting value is 500 ch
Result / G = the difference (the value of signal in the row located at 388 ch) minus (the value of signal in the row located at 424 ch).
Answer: -0.1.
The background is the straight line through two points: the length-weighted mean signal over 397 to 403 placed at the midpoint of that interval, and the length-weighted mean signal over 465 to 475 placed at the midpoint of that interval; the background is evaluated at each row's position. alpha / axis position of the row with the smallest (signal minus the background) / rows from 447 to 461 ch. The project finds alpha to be 458 ch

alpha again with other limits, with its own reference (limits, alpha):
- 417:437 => 420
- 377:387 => 380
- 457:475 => 472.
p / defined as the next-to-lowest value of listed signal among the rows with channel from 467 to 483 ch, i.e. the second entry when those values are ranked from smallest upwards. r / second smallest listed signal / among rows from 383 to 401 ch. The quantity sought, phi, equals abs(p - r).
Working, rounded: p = 3.838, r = 5.197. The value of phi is 1.36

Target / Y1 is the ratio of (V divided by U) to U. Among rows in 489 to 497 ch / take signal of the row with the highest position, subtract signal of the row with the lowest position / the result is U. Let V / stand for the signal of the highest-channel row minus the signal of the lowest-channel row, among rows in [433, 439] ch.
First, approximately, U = 0.4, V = 0.0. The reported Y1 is 0.1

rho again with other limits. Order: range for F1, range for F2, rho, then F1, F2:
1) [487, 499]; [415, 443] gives 0.32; 0.82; 0.80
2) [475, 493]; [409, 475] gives 0.37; 0.68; 0.77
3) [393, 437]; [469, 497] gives 0.30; 0.78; 0.71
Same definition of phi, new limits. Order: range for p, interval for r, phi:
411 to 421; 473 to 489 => 1.95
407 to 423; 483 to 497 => 0.20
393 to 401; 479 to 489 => 1.41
